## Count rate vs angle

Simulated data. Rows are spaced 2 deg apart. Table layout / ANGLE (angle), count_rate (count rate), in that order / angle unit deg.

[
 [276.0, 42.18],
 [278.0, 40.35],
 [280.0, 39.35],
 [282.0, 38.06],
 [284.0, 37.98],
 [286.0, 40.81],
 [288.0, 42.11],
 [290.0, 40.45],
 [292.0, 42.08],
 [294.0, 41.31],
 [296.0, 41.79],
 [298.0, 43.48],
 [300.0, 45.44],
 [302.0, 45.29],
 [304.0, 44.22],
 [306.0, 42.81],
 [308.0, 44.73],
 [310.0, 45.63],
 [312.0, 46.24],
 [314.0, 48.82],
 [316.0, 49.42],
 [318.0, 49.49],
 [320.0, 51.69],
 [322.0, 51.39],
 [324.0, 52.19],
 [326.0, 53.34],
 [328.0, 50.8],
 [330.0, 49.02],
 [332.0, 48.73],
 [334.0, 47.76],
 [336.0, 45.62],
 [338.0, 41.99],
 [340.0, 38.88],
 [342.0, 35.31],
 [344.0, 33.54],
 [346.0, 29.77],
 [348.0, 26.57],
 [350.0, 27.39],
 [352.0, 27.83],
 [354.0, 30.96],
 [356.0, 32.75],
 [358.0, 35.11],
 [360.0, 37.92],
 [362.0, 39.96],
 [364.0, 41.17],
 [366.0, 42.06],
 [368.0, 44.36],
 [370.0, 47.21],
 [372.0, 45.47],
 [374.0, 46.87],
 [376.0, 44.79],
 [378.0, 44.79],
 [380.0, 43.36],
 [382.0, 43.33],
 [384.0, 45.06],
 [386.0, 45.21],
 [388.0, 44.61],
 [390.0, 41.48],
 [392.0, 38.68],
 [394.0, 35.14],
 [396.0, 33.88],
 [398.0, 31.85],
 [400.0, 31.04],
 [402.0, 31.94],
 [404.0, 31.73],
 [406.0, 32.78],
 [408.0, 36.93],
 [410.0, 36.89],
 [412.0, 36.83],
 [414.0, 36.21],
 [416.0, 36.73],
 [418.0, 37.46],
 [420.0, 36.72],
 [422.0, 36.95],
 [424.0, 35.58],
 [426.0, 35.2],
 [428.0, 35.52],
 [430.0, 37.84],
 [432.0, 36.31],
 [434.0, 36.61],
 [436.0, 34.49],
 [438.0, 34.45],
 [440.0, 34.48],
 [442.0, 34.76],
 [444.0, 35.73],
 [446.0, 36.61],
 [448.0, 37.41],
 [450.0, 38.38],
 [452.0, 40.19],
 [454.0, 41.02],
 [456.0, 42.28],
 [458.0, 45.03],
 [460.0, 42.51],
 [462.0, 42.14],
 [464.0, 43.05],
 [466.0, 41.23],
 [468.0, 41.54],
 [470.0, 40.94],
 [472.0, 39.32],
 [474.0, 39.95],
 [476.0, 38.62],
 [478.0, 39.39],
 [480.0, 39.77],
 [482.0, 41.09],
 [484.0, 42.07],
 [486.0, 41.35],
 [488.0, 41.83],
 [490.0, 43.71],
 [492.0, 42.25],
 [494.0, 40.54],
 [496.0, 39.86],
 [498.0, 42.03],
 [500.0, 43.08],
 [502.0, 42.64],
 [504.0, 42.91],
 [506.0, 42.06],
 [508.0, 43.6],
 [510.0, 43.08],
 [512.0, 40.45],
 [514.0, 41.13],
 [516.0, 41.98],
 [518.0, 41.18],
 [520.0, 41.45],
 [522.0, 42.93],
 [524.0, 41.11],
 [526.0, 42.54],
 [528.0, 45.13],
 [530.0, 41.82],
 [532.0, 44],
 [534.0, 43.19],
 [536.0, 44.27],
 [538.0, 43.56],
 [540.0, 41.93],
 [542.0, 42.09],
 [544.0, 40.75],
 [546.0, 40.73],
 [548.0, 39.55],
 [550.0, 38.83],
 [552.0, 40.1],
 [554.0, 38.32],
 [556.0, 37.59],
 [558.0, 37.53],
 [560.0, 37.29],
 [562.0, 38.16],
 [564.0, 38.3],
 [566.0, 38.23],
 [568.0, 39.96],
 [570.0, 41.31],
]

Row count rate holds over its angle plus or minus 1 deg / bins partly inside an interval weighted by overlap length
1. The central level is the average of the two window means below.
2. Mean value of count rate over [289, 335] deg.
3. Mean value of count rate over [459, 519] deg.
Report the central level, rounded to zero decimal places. 44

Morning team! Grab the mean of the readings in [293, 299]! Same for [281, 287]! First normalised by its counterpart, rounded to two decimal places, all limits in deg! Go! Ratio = 1.08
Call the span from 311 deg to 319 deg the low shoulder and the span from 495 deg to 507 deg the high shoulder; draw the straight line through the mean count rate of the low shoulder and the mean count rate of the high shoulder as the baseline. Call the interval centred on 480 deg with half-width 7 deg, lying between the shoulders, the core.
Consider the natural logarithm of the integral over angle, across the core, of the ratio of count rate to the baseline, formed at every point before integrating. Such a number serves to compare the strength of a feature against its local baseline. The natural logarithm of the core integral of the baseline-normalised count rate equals 2.6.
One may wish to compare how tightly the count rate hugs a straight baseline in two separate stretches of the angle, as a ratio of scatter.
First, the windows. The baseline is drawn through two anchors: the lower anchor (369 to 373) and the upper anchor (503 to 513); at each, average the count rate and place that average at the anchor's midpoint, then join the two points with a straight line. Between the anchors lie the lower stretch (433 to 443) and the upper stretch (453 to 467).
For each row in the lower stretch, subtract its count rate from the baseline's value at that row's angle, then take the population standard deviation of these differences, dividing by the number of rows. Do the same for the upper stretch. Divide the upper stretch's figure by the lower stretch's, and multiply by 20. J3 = 31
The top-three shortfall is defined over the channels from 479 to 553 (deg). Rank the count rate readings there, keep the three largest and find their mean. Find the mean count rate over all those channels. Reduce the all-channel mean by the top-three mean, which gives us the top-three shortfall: -2.6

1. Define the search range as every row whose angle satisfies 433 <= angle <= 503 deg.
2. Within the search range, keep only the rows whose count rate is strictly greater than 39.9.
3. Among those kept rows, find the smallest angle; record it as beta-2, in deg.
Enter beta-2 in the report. 452.0 deg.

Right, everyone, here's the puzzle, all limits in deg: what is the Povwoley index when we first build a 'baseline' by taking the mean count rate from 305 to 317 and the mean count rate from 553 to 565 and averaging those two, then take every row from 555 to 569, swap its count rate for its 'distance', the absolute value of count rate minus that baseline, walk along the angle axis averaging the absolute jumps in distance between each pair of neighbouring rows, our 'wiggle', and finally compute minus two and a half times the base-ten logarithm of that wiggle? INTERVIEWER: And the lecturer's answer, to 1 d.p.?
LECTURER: 0.7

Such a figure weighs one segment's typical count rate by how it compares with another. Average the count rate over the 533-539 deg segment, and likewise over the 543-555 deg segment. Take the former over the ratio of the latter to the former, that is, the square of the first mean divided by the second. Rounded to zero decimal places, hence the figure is 48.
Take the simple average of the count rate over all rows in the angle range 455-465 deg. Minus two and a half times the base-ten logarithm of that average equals -4.08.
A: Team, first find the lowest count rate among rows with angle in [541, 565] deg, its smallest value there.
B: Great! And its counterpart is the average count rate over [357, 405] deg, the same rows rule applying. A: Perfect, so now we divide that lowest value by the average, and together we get 0.93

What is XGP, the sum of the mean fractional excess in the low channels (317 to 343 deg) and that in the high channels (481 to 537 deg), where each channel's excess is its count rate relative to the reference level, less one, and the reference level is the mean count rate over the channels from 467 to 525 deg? 0.16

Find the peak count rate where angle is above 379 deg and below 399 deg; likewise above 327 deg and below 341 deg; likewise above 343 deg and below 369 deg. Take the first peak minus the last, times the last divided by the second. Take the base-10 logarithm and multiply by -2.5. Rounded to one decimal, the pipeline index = 0.3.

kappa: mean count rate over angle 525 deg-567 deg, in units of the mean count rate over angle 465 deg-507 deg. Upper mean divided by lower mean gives 0.99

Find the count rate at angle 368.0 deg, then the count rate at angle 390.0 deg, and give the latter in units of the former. 0.94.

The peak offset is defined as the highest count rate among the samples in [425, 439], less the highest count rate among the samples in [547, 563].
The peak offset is -2.3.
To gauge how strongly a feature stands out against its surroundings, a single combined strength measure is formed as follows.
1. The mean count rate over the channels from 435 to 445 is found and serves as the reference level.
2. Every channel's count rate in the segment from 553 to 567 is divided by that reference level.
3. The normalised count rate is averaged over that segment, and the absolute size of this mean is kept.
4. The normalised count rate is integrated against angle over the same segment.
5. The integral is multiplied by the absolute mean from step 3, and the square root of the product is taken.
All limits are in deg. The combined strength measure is 4.1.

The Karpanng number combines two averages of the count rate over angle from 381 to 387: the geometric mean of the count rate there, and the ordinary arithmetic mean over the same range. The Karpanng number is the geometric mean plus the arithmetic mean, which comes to 89.1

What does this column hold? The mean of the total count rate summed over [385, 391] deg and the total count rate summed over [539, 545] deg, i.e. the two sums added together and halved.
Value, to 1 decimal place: 128.0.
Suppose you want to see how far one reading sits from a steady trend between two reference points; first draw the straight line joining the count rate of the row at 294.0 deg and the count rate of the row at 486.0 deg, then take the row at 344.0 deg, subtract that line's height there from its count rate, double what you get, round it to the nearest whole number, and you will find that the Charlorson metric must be -16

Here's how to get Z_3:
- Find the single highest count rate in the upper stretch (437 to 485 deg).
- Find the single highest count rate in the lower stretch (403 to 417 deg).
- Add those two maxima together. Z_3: 82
